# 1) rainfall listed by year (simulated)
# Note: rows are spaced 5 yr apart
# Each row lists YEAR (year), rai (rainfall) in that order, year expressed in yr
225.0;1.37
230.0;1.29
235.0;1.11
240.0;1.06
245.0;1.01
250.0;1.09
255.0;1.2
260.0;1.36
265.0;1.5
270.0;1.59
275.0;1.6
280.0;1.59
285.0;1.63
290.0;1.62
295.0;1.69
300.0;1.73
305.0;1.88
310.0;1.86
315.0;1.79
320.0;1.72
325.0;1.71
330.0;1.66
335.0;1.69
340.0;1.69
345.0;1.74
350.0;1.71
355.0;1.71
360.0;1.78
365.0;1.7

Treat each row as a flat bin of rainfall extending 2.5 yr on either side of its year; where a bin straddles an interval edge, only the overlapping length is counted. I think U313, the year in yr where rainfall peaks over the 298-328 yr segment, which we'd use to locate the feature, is 305.0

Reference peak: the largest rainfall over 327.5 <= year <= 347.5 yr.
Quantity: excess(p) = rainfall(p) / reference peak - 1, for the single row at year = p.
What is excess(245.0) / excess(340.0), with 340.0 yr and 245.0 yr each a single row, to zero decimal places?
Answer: 15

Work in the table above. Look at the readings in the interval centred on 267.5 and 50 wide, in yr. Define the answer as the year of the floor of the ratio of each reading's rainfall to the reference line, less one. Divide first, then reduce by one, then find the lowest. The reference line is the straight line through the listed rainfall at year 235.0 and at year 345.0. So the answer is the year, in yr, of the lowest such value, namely 245.0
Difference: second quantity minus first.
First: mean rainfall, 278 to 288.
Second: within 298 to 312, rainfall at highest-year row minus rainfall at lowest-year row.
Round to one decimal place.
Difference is -1.5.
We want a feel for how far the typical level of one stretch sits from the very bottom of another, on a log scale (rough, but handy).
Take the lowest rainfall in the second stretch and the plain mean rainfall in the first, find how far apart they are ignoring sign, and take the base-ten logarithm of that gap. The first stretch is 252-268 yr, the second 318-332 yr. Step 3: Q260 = -0.51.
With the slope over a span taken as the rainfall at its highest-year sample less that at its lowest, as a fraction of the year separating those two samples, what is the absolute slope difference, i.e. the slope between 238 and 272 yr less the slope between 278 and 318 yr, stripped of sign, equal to 0.012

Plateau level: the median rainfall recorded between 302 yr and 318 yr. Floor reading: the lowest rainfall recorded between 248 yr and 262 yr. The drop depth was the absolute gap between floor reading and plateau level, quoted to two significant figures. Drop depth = 0.77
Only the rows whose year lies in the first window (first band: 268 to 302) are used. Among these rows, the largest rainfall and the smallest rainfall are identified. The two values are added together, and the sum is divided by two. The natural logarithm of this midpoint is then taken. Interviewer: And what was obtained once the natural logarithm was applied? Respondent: 0.51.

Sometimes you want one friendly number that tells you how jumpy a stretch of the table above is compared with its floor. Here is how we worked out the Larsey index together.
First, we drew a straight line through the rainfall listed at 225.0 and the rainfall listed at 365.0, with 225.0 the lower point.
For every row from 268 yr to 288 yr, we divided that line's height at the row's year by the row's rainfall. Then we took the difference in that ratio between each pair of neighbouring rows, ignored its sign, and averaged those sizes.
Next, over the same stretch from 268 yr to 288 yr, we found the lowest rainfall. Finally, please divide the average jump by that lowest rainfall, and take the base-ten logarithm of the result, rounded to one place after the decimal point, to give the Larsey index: -2.2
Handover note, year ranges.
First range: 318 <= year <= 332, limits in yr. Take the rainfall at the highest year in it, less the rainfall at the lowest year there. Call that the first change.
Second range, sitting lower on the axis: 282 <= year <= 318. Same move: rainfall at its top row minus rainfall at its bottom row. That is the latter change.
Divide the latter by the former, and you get -2.7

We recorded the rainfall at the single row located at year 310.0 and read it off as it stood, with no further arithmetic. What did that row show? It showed 1.86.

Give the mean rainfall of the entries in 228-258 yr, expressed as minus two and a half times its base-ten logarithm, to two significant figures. -0.13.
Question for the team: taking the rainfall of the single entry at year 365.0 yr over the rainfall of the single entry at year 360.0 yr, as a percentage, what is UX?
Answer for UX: 96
